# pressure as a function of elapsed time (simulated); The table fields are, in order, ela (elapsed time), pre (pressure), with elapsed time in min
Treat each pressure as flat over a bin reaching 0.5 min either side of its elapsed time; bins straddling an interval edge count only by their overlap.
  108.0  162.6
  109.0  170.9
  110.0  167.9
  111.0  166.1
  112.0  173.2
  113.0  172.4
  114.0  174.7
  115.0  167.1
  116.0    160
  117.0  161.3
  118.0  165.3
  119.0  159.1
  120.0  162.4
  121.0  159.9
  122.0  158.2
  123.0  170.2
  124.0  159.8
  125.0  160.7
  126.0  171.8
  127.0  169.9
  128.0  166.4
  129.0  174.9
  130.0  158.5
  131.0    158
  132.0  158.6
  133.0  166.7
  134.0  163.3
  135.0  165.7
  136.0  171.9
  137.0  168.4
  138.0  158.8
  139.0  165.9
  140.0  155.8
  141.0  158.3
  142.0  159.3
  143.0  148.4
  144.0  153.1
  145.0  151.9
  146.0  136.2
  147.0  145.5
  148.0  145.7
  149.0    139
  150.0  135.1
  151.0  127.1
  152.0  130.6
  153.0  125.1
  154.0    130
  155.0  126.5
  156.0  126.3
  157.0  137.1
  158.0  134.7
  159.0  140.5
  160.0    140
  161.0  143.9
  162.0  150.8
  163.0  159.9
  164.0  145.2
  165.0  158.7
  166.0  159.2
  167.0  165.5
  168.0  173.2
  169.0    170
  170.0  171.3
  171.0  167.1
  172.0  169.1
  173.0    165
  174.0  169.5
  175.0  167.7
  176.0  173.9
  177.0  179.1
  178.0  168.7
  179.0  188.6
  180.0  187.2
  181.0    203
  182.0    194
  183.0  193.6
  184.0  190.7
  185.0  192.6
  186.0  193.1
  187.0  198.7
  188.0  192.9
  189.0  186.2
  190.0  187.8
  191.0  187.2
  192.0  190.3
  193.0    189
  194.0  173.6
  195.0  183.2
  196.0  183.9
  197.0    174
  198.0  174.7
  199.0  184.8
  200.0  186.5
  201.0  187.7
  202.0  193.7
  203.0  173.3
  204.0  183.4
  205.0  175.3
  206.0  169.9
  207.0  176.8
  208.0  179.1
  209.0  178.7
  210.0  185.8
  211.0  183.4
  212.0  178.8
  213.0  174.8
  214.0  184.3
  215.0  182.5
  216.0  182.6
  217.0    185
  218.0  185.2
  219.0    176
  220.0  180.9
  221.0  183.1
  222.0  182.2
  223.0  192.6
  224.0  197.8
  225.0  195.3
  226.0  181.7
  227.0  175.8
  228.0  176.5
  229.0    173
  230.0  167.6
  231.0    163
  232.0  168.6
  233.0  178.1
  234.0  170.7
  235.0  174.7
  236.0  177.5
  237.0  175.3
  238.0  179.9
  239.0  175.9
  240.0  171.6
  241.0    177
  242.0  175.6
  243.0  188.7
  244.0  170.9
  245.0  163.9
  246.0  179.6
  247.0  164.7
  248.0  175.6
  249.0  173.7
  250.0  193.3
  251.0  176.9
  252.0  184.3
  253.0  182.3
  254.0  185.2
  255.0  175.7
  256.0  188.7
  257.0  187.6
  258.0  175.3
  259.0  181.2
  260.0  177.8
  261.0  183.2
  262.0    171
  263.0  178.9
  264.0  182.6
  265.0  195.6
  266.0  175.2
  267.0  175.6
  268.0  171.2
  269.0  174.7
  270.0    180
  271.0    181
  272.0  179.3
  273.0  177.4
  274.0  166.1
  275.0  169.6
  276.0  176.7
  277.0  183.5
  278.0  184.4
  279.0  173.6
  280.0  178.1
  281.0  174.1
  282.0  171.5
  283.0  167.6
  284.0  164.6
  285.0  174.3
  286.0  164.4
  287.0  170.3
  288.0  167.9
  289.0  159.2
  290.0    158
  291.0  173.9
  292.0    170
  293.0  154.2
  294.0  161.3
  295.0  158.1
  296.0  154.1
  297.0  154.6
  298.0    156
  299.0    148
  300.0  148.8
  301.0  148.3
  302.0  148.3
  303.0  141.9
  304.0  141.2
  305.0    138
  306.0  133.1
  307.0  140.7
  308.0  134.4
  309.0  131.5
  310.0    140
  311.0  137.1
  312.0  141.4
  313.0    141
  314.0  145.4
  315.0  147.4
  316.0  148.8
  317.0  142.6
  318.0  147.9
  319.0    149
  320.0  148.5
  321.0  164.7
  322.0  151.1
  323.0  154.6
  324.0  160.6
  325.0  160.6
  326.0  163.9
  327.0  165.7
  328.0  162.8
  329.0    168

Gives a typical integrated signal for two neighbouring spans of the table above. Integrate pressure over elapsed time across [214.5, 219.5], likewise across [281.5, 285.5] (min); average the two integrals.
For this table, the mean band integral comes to 795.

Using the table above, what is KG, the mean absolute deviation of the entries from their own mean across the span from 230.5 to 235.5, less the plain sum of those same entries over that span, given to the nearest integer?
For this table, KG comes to -851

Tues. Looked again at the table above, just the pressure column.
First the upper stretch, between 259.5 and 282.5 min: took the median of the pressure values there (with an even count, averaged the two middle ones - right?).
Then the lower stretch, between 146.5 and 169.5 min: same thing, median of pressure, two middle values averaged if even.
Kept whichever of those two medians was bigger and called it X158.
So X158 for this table 177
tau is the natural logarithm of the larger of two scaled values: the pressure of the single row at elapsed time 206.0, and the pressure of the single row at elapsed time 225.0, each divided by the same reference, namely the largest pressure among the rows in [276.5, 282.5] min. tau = 0.057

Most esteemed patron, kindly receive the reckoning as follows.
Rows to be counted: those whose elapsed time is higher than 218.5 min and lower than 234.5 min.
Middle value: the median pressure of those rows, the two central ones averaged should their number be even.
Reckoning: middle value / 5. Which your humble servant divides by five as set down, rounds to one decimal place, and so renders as 35.5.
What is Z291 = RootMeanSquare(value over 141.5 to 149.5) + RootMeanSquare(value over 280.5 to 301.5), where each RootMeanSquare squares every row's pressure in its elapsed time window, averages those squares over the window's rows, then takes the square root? 310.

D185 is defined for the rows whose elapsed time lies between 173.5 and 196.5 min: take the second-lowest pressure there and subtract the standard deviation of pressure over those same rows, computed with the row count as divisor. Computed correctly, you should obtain 159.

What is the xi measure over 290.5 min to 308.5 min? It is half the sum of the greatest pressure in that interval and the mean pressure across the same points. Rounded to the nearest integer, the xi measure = 162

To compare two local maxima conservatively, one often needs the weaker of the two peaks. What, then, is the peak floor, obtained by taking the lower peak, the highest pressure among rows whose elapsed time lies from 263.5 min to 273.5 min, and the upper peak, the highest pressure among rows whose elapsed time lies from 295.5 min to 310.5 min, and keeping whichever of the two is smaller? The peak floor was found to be 156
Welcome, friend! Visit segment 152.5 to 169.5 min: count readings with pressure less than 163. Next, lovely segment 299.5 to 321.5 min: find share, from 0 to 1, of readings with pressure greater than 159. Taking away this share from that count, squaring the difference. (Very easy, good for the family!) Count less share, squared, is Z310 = 195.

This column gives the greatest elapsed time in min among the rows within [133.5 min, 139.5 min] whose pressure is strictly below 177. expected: 139.0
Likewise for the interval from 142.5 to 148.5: 148.0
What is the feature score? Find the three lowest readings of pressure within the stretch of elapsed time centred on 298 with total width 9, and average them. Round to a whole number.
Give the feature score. 148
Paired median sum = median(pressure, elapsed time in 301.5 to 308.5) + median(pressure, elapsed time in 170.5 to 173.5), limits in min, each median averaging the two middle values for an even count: 308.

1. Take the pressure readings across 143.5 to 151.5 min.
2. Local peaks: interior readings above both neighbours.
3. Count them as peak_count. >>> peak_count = 1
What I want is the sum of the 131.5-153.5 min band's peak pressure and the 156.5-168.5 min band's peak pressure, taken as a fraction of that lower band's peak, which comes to 2.01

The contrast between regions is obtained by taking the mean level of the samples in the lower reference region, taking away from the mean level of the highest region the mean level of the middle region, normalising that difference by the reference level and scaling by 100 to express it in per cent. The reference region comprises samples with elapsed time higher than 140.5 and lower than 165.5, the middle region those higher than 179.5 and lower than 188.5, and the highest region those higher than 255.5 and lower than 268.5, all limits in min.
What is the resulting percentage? -10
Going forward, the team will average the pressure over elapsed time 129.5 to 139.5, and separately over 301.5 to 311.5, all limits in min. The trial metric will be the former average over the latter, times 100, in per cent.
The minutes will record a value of 118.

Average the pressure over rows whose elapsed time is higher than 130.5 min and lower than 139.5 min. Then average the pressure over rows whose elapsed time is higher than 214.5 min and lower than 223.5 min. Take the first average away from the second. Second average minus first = 19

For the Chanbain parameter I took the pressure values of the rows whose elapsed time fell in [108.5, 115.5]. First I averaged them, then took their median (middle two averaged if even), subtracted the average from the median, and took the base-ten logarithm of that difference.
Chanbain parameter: -0.24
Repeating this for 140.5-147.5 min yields 0.18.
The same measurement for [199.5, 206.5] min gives 0.30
